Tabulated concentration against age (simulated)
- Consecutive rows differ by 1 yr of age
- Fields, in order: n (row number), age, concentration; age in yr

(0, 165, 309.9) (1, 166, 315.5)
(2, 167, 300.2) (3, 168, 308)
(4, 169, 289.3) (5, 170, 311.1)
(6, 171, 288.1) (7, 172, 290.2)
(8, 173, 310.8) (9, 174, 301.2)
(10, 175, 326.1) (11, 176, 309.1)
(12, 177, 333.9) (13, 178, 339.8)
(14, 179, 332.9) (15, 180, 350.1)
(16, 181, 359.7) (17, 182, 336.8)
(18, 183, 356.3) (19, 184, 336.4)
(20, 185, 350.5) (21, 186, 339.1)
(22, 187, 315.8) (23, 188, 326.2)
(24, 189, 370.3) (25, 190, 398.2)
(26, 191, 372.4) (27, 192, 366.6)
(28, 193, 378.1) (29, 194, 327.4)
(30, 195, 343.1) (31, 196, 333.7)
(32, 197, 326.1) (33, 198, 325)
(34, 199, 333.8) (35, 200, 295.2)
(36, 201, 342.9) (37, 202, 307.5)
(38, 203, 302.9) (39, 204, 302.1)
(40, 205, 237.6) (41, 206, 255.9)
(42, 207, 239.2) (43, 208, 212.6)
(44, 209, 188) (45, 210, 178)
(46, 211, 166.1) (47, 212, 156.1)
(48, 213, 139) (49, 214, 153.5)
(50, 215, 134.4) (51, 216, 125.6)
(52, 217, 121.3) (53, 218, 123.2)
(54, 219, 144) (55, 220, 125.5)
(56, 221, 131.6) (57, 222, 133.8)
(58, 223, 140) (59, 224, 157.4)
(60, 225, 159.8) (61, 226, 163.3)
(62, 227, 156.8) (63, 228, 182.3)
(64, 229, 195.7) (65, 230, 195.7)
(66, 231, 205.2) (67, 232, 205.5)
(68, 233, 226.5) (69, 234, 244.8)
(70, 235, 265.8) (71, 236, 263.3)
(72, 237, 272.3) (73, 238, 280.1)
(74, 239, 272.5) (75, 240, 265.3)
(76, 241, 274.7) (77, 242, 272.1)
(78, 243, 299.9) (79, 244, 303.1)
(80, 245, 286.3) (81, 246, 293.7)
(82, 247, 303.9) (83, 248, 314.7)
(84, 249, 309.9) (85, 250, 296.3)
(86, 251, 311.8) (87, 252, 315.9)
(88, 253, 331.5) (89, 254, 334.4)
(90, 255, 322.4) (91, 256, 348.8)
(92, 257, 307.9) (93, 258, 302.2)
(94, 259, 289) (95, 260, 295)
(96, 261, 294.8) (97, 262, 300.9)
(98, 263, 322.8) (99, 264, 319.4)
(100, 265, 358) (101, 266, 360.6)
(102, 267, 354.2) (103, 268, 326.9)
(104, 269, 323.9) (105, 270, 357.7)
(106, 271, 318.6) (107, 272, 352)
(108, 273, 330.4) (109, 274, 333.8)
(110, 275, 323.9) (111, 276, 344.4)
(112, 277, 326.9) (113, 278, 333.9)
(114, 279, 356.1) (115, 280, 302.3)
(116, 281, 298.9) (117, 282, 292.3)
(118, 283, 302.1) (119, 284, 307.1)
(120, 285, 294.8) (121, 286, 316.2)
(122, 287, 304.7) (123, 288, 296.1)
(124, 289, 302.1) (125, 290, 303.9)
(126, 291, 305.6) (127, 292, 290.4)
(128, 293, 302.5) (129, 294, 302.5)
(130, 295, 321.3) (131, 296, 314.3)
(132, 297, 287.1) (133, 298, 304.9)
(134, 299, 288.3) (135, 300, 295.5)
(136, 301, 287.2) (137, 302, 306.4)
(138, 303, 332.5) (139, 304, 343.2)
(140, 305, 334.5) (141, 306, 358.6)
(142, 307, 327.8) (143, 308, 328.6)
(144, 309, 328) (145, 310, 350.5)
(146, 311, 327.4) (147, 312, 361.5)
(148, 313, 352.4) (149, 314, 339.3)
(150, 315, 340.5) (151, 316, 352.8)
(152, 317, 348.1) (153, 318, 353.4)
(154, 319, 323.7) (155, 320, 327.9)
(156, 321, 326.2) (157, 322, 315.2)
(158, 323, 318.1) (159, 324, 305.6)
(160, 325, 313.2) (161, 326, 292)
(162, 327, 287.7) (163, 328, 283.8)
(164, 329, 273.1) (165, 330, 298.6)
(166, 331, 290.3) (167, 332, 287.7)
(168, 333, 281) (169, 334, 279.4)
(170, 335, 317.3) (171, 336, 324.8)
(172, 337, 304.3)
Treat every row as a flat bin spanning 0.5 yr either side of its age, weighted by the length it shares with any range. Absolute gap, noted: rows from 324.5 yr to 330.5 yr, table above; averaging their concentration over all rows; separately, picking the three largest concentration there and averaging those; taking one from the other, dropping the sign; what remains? 10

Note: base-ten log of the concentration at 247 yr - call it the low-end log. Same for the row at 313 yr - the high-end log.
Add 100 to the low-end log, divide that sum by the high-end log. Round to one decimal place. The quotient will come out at 40.2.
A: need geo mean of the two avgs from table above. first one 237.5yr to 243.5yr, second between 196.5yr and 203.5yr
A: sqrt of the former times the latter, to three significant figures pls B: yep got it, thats 298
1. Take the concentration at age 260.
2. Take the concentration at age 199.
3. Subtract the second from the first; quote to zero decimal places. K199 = -39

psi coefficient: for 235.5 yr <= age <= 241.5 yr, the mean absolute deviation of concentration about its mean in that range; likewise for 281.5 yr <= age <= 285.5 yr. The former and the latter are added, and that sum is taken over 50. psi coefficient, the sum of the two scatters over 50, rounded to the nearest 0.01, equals 0.20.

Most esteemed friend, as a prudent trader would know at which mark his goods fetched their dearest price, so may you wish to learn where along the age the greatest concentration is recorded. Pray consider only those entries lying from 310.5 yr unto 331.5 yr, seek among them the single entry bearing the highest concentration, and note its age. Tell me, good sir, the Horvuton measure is 312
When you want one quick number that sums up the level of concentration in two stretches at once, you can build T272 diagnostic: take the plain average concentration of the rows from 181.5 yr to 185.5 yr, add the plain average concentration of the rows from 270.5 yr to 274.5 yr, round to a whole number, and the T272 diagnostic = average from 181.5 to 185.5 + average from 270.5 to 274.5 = 679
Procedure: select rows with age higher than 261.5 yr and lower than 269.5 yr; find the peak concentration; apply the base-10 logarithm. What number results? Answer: 2.56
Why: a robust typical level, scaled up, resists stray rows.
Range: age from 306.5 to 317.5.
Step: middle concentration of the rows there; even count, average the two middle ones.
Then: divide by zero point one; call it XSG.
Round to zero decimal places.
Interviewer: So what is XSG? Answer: 3405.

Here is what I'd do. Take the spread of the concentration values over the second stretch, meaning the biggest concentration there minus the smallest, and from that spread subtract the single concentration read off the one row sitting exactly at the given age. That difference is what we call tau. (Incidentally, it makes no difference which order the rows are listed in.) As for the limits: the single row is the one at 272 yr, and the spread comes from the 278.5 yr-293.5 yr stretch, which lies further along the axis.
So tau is -286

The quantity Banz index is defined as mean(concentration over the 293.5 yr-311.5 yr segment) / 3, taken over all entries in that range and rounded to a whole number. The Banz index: 106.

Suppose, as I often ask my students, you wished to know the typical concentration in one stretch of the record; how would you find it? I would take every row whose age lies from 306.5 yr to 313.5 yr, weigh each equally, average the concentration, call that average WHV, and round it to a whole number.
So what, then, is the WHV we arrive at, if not 339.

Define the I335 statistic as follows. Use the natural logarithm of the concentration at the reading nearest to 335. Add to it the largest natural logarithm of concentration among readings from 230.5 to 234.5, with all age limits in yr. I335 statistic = 11.3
